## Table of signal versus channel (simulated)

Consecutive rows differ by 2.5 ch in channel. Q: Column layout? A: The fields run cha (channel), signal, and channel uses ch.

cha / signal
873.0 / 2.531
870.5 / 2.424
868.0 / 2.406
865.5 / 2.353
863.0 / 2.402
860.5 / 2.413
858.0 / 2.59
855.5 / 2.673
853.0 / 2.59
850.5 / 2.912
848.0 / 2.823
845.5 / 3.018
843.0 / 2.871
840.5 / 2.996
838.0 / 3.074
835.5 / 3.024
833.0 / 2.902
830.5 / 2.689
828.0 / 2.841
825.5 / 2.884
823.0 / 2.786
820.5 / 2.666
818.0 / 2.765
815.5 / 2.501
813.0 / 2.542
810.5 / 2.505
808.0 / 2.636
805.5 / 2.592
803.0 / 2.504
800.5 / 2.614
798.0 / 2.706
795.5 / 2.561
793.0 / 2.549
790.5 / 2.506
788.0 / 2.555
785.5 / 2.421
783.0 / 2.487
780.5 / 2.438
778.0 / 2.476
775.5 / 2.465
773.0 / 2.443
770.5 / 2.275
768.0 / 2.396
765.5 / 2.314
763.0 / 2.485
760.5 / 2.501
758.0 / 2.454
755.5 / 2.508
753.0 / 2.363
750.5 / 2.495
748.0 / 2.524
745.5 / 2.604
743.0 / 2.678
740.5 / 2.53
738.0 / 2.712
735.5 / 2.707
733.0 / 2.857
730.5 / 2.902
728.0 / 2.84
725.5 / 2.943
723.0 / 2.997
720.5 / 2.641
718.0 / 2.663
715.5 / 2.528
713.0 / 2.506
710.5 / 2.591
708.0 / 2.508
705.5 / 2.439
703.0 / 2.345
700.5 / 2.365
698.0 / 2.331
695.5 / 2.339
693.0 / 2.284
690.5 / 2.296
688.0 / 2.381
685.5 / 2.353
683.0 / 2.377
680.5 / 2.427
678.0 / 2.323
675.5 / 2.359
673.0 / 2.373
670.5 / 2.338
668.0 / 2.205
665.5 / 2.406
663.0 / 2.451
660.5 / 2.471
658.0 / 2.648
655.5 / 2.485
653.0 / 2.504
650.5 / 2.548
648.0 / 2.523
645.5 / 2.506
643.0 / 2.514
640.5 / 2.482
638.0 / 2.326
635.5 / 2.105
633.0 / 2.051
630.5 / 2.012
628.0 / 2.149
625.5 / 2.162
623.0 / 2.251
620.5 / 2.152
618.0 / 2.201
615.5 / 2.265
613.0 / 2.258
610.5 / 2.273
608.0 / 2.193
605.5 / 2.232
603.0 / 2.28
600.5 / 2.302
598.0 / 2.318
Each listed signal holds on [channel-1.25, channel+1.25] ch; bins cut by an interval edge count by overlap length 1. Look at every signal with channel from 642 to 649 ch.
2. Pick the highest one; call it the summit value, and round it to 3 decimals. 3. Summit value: 2.523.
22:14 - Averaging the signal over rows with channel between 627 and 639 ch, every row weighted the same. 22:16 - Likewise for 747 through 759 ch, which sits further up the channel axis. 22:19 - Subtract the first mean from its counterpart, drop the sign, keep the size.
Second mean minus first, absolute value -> 0.34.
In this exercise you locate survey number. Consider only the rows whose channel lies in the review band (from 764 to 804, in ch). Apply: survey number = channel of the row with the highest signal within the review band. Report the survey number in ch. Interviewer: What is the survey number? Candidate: 798.0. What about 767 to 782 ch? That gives 778.0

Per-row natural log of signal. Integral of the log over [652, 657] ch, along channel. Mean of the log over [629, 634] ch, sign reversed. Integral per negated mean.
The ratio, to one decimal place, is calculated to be -6.4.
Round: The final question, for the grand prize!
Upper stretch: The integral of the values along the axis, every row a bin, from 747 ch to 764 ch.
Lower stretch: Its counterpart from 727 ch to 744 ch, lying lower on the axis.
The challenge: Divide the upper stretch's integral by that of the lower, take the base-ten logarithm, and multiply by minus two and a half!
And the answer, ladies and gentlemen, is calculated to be 0.11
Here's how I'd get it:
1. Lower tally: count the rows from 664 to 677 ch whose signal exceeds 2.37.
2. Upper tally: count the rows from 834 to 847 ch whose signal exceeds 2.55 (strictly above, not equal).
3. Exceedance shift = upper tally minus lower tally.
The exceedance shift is 3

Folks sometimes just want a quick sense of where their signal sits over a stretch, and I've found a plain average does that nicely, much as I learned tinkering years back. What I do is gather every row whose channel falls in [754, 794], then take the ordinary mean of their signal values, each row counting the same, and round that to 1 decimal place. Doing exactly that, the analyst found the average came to 2.5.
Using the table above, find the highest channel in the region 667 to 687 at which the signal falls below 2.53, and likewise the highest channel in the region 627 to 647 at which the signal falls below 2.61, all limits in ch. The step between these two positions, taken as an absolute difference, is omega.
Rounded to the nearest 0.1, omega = 40.0 ch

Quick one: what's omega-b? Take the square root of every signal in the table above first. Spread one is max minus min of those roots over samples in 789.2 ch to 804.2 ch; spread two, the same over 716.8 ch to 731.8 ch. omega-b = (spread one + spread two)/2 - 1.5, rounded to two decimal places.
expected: -1.42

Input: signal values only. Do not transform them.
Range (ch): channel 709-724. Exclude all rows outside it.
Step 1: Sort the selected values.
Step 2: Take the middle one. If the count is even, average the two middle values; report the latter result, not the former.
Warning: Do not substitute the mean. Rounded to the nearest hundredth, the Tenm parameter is 2.62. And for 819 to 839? 2.86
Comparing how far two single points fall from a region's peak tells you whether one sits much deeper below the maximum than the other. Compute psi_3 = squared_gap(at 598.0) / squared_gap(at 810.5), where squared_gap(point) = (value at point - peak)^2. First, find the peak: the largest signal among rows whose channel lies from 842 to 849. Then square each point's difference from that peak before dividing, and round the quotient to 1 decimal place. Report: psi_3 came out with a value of 1.9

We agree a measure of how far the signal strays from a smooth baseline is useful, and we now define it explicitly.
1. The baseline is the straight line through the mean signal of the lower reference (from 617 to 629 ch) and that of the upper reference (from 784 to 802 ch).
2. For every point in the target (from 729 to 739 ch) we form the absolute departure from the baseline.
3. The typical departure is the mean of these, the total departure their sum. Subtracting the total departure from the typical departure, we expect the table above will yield -1.1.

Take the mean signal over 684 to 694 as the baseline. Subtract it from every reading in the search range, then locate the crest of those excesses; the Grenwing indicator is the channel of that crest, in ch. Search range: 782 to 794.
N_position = 788.0 ch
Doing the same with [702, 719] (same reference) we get 718.0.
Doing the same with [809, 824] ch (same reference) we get 823.0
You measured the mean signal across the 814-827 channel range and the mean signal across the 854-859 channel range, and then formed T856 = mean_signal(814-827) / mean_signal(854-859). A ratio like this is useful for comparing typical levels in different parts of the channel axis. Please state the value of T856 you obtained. 1.03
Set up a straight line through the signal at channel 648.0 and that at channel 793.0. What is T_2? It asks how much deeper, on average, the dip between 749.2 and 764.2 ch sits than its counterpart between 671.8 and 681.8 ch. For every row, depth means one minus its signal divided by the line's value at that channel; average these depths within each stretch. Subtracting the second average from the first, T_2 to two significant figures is -0.033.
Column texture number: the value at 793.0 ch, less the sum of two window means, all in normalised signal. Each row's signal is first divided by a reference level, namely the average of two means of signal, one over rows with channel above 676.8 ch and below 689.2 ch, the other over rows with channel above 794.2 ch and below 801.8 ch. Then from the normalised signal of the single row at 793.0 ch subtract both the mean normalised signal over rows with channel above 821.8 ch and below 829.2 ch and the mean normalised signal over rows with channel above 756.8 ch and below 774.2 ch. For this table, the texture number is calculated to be -1.08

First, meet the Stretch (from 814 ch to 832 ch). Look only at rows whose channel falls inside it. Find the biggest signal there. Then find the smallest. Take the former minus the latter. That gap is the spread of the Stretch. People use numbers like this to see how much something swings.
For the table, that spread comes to 0.38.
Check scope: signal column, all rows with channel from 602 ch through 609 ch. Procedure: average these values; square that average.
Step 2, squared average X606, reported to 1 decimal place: 5.0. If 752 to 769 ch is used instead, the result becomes 5.9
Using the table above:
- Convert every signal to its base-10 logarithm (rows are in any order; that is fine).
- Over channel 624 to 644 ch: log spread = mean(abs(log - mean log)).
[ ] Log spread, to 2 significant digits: 0.031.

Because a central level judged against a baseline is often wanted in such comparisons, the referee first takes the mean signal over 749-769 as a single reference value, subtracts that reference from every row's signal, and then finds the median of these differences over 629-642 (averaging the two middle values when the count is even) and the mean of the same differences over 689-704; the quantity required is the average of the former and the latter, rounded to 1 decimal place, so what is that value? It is -0.2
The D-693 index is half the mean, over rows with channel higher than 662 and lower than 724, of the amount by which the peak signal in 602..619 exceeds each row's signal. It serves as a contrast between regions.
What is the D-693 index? -0.08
